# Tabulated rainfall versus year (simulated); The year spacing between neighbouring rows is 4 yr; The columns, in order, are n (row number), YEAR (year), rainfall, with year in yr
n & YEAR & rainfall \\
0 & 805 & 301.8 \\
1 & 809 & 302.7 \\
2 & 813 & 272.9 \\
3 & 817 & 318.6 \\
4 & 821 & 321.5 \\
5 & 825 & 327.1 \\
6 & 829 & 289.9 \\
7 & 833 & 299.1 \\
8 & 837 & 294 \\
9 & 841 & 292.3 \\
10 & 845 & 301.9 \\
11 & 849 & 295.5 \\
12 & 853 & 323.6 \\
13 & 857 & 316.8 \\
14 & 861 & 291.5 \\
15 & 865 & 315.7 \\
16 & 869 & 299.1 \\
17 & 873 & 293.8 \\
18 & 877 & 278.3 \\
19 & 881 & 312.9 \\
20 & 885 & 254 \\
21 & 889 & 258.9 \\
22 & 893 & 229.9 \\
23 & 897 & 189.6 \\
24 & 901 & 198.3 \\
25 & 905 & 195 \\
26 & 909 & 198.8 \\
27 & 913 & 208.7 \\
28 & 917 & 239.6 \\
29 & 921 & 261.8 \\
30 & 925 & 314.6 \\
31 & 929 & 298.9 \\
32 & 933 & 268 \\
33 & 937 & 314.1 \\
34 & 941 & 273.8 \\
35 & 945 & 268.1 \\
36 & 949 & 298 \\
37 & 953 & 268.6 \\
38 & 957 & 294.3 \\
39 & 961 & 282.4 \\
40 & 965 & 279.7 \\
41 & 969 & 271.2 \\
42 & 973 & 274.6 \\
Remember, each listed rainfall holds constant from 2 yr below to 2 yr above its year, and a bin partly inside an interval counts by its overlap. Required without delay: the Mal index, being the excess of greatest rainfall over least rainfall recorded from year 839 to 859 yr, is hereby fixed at 31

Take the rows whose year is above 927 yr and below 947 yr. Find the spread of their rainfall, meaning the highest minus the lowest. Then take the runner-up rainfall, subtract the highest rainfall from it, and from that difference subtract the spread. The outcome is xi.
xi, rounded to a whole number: -61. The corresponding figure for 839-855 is -53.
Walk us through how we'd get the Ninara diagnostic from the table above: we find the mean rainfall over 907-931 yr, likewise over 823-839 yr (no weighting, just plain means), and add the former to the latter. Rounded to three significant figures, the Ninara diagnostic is 556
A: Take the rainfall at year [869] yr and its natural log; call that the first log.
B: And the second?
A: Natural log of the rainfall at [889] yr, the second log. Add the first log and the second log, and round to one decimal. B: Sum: 11.3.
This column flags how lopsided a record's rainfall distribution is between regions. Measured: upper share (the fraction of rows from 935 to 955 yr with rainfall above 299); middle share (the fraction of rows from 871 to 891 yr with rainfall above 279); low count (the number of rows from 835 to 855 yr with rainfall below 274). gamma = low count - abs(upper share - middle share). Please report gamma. -0.20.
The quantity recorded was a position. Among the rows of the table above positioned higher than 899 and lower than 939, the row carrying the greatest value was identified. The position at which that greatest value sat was 925 yr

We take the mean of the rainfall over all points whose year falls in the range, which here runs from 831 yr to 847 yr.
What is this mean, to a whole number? 297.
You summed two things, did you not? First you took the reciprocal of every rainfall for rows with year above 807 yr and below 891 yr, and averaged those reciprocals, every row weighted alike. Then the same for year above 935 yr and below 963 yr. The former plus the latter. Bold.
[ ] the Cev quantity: 0.0069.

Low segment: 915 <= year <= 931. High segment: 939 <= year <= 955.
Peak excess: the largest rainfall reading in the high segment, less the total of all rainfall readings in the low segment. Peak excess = -817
